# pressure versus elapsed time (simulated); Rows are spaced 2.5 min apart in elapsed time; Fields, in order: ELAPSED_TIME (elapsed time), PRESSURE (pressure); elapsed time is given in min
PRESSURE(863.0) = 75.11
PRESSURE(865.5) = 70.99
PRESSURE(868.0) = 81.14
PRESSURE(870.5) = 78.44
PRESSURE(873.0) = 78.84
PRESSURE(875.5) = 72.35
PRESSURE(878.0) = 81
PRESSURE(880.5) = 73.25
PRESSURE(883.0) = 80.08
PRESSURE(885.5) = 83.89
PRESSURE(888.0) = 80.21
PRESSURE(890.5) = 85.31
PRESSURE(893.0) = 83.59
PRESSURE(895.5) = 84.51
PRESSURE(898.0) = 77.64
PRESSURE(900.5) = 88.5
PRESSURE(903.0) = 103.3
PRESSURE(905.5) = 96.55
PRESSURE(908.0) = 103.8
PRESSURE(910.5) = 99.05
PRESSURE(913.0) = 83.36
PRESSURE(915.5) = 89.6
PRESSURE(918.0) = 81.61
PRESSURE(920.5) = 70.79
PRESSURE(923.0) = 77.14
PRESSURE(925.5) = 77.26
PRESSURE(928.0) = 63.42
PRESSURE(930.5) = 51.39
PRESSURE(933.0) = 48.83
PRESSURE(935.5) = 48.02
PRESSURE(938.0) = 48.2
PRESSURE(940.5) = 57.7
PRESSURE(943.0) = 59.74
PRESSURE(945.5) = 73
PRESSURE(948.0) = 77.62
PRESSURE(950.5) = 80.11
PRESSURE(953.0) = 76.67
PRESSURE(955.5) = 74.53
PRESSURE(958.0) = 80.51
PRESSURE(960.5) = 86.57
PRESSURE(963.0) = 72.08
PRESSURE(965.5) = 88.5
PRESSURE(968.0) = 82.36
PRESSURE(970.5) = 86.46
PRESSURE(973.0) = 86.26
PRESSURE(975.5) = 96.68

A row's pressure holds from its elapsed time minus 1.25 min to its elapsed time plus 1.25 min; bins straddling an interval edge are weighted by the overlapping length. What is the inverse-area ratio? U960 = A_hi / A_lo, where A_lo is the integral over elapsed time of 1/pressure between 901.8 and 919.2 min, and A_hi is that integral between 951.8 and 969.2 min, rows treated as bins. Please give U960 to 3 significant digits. 1.17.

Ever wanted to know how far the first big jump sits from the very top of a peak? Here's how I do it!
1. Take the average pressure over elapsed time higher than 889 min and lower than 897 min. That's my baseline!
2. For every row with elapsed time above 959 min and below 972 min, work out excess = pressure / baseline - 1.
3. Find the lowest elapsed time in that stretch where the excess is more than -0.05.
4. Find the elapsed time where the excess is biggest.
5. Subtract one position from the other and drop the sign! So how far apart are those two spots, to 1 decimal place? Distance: 5.0 min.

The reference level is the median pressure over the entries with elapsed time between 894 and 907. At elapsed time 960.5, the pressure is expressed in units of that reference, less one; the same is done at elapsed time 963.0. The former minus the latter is 0.16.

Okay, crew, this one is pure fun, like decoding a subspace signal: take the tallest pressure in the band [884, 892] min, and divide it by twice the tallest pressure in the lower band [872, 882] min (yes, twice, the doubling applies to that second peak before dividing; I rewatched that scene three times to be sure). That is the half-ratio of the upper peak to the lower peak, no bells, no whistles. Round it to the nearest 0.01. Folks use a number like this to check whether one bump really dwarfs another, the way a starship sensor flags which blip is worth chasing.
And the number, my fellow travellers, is 0.53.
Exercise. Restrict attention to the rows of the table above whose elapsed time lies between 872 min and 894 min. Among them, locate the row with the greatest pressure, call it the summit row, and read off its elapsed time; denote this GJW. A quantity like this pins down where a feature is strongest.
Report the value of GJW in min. 890.5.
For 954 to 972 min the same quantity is 965.5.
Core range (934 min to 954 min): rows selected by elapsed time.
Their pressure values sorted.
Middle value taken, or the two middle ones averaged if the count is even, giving 66.4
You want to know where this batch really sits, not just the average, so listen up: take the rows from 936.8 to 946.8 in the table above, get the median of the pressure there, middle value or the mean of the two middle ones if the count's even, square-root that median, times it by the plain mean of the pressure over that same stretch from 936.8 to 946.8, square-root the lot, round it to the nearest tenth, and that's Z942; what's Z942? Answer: 21.4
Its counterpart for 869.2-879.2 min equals 26.2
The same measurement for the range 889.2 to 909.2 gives 29.0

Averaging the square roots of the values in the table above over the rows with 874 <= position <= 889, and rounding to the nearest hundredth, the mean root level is 8.85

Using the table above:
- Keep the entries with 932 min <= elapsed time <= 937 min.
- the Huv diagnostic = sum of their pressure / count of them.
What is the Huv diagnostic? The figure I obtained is 48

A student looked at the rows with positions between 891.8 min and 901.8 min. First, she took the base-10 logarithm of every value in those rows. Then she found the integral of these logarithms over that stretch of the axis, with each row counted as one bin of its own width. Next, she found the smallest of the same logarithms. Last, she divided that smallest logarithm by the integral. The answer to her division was 0.098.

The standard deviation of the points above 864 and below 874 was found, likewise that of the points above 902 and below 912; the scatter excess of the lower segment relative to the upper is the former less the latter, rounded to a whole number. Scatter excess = 1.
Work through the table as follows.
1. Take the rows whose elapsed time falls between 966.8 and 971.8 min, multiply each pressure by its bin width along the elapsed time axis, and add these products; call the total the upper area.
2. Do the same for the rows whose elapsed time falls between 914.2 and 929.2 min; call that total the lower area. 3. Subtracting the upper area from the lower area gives 728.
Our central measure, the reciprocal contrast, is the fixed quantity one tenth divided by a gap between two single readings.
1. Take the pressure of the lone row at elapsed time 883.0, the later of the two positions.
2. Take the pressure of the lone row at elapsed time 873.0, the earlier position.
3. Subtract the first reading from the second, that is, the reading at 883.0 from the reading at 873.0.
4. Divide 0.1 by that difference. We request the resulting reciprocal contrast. -0.081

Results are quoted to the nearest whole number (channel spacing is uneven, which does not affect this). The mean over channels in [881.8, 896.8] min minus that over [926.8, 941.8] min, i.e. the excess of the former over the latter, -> 30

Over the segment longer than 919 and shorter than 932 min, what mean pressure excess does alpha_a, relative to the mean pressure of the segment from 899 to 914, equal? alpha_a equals -28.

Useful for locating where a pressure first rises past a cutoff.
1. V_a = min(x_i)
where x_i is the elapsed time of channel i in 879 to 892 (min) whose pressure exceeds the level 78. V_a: 883.0 min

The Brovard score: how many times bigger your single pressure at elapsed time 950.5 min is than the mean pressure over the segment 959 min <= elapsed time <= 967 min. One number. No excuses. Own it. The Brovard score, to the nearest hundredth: 0.97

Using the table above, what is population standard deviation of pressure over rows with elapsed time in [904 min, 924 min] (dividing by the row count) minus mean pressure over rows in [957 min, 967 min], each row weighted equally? -71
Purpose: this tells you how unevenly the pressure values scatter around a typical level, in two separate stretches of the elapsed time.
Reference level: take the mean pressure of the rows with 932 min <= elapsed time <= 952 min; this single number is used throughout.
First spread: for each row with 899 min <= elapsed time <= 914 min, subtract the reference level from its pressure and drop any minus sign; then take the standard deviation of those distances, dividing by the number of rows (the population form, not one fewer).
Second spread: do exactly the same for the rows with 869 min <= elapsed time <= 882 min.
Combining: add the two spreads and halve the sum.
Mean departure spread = 5.4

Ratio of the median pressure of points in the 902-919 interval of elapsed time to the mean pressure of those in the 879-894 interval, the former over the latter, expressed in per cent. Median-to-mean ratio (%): 119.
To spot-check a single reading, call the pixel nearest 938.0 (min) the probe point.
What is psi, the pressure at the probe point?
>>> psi 48.2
